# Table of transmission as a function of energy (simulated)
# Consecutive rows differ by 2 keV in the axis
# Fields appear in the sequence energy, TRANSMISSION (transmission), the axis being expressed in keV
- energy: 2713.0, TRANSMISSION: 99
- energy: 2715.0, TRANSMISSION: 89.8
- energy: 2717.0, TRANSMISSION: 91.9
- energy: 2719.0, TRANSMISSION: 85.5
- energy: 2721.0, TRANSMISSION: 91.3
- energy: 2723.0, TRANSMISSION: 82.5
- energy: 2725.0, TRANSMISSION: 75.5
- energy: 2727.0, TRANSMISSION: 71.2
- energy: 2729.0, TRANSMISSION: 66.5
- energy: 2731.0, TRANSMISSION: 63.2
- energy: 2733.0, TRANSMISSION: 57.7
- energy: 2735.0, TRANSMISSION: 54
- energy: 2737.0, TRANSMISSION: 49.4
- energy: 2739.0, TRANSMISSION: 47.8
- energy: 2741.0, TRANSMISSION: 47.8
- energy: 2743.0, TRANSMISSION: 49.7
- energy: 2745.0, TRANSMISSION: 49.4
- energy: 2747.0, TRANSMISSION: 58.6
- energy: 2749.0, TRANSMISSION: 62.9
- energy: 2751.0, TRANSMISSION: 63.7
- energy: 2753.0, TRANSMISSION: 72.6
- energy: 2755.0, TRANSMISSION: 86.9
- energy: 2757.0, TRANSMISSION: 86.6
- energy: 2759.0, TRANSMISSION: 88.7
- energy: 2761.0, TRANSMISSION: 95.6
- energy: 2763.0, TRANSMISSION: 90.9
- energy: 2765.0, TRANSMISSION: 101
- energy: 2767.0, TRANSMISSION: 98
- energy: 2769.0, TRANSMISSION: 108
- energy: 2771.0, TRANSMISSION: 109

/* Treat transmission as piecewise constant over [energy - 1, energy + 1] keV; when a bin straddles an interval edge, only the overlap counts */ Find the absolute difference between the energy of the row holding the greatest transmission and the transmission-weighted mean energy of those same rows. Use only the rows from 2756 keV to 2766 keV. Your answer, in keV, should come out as 3.9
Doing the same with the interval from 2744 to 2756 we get 4.4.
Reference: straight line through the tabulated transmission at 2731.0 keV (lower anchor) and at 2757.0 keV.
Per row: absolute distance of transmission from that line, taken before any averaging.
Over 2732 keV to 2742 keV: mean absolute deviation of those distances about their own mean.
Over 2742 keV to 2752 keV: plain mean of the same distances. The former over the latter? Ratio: 0.28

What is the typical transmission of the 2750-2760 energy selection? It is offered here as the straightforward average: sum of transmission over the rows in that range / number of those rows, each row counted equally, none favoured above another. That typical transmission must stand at 80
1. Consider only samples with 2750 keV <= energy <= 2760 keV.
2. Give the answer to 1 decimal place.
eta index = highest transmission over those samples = 88.7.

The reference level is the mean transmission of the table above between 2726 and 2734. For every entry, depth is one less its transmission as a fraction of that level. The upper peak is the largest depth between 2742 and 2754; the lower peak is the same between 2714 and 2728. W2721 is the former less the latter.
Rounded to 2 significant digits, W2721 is 0.34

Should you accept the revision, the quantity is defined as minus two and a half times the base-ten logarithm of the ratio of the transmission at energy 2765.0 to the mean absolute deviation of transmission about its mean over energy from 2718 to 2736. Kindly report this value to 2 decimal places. -2.46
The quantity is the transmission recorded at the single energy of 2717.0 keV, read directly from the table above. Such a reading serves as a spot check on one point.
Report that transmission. 91.9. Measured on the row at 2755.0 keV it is 86.9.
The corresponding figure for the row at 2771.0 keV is 109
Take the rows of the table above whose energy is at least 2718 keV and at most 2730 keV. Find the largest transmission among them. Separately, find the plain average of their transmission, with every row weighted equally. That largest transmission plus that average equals 170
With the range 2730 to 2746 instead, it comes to 116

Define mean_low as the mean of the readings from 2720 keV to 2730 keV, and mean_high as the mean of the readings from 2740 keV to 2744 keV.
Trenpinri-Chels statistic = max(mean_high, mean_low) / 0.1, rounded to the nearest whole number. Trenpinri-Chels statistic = 774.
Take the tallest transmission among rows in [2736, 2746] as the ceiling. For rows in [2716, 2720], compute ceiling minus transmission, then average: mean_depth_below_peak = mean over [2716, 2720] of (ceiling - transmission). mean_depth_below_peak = -39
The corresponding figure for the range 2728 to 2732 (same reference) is -15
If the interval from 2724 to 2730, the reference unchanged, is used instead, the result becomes -21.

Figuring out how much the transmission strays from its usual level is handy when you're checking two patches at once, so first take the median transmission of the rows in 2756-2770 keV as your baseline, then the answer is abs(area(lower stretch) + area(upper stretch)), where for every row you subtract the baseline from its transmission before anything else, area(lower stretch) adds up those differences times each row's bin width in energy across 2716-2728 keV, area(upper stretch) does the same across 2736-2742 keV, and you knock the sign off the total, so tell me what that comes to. 435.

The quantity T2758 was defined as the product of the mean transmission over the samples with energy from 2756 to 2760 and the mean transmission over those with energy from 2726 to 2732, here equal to 5870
